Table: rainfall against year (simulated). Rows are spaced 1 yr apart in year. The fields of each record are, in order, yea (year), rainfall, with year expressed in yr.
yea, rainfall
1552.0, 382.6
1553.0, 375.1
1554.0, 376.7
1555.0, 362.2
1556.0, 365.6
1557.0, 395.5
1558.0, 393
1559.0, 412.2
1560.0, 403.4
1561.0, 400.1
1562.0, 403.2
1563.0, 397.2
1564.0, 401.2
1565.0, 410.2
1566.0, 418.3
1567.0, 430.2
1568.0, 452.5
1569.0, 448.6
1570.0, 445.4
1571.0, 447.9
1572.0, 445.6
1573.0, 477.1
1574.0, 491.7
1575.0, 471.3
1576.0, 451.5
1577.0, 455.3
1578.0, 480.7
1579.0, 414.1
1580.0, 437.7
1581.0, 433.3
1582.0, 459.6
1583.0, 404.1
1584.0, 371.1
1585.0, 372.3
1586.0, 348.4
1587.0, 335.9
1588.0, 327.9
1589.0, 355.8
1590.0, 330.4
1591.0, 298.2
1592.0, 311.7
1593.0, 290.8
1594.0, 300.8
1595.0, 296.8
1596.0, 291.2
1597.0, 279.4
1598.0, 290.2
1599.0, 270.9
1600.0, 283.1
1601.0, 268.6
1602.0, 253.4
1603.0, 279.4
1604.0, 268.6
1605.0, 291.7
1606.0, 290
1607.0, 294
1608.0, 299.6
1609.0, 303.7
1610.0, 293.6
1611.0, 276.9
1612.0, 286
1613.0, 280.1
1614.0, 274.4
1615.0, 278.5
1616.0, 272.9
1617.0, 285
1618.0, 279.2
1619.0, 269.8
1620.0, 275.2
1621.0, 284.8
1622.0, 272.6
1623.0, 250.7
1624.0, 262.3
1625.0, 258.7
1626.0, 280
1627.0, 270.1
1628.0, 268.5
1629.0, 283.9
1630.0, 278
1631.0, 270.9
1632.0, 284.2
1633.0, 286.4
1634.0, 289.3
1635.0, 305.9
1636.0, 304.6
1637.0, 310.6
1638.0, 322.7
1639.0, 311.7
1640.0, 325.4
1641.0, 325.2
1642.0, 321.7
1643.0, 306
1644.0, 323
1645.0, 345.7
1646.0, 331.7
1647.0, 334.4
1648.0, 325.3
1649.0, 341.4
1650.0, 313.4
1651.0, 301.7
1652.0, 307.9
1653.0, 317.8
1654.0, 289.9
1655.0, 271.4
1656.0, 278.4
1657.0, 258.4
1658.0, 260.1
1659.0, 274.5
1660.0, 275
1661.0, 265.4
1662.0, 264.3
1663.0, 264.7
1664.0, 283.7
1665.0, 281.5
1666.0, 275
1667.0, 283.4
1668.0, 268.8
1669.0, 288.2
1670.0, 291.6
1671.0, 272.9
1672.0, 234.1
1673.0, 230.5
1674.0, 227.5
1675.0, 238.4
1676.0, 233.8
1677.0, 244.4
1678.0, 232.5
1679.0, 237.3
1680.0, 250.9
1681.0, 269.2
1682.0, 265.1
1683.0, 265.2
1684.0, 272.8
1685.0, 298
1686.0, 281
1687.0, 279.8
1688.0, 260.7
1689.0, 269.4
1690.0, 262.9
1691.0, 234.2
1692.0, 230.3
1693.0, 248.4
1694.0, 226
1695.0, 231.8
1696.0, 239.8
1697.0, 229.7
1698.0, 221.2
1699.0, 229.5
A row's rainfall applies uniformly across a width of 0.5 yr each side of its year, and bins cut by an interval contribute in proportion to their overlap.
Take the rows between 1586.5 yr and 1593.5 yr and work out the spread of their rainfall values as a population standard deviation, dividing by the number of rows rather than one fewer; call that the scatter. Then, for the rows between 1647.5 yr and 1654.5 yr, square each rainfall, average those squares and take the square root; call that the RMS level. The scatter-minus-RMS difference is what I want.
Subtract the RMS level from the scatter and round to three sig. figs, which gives -293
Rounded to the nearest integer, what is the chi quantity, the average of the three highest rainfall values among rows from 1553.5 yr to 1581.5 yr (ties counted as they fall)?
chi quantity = 483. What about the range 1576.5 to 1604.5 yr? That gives 465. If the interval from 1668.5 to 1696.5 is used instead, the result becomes 293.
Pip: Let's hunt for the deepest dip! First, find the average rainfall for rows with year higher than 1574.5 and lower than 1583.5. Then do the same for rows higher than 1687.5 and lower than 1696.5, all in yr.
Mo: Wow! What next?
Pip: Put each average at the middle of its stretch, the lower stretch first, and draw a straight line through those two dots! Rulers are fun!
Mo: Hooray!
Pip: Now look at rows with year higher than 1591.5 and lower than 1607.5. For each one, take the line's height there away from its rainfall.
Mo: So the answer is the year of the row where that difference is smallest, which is 1602.0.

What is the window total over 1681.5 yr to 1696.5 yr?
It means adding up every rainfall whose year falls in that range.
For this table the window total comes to 3865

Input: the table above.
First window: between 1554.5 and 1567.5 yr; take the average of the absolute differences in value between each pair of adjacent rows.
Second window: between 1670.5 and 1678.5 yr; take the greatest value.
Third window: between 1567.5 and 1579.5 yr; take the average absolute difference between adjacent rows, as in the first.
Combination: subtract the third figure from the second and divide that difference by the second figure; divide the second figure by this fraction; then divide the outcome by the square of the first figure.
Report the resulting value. 3.5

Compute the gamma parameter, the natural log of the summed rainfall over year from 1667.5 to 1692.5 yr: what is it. 8.77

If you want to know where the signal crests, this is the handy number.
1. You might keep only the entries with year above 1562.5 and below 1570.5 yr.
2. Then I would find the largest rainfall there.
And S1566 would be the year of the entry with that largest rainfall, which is 1568.0 yr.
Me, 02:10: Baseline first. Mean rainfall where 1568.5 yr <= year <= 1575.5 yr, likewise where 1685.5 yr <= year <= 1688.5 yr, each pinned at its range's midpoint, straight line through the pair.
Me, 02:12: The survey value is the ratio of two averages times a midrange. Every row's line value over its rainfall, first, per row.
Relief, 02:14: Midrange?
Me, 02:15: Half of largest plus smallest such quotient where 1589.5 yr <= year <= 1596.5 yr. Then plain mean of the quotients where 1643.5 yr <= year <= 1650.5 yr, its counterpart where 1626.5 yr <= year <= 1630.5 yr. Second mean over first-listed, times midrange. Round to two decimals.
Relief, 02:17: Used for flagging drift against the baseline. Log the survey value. 1.82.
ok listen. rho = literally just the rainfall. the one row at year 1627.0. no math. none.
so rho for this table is 270.1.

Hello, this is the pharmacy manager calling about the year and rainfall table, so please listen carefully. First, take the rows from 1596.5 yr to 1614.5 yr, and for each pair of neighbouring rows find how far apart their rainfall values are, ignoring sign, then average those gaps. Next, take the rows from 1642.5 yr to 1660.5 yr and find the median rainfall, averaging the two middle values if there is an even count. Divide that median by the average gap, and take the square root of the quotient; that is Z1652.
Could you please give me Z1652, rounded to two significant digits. 5.2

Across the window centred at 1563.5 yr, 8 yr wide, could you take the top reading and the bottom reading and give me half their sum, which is 414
